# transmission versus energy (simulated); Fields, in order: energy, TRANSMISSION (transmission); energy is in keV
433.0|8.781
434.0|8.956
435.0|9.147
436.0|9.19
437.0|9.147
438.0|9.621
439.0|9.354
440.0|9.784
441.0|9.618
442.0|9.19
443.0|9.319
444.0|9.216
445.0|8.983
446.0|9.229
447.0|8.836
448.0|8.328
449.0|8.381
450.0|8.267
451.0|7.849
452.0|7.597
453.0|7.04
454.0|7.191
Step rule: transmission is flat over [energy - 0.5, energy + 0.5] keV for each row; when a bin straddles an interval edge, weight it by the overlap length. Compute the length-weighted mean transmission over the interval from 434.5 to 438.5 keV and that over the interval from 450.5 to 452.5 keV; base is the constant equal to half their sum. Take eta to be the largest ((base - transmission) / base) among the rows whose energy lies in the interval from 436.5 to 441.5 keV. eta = -0.076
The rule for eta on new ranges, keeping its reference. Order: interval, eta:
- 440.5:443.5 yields -0.081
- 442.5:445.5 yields -0.057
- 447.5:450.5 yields 0.027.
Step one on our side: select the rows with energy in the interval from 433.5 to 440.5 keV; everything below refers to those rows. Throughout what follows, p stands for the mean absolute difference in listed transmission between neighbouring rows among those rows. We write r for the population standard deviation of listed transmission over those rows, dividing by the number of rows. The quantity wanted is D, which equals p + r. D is 0.51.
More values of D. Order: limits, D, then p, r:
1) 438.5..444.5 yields 0.47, 0.251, 0.22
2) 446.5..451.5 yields 0.59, 0.273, 0.31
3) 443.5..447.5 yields 0.46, 0.291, 0.16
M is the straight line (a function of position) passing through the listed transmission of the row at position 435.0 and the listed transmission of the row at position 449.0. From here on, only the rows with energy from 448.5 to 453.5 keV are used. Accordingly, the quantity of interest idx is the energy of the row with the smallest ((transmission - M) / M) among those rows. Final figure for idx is 453.0 keV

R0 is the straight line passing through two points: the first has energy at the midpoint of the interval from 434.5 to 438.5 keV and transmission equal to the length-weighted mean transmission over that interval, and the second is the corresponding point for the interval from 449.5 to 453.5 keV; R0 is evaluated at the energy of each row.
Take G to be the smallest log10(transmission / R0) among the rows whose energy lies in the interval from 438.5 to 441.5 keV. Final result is 0.02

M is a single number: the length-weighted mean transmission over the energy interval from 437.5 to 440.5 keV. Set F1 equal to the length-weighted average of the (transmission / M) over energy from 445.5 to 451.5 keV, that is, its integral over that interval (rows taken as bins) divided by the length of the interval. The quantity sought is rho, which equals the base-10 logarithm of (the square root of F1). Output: -0.027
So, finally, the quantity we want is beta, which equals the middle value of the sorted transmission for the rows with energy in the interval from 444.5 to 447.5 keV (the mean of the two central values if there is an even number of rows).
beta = 8.98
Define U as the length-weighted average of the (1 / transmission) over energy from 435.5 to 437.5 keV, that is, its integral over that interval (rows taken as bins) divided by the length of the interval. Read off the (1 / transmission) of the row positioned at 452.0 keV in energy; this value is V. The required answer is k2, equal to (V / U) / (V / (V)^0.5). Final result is 3.33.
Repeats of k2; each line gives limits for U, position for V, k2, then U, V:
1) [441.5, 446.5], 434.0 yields 3.07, 0.109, 0.112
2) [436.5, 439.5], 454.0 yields 3.49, 0.107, 0.139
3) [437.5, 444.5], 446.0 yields 3.11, 0.106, 0.108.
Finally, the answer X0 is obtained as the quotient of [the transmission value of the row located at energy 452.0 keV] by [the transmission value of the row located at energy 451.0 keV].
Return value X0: 0.97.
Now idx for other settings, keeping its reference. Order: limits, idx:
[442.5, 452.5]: 452.0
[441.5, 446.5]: 445.0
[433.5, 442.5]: 434.0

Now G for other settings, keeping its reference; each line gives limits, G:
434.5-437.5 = -0.01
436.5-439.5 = 0.00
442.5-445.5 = 0.03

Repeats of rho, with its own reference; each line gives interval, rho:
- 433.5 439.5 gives -0.008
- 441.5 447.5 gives -0.011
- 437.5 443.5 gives -0.002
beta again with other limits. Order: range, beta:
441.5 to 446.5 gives 9.22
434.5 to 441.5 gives 9.35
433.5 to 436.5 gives 9.15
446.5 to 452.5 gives 8.30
